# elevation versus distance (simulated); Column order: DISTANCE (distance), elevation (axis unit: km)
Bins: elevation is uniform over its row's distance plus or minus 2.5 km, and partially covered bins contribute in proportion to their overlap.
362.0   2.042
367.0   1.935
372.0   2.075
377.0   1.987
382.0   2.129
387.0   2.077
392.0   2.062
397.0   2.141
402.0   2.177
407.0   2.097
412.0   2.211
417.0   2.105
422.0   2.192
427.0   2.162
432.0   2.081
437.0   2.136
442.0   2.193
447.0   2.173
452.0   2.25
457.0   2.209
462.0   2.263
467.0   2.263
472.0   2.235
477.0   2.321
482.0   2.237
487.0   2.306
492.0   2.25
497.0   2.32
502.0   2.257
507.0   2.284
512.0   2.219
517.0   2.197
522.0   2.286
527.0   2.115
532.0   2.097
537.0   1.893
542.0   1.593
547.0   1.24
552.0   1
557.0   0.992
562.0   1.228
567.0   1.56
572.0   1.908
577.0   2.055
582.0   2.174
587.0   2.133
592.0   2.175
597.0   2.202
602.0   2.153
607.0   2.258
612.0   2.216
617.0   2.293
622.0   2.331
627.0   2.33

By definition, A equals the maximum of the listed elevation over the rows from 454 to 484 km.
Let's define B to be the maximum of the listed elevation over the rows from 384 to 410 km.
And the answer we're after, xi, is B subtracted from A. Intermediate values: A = 2.321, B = 2.177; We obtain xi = 0.14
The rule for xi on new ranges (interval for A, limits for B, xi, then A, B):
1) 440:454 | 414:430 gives 0.06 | 2.25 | 2.192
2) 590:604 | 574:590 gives 0.03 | 2.202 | 2.174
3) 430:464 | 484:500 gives -0.06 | 2.263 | 2.32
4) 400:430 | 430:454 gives -0.04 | 2.211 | 2.25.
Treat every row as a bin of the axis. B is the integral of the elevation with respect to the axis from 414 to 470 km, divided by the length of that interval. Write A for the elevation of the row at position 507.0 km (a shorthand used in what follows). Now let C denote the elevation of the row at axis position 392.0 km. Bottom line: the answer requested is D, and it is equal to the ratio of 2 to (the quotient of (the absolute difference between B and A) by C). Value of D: 42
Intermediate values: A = 2.284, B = 2.18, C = 2.062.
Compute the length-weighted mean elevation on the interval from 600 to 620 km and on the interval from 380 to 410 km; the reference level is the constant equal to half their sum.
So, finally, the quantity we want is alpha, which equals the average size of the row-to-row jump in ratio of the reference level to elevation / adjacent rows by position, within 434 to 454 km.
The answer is 0.02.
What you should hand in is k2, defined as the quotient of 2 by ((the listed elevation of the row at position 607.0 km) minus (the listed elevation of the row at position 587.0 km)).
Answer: 16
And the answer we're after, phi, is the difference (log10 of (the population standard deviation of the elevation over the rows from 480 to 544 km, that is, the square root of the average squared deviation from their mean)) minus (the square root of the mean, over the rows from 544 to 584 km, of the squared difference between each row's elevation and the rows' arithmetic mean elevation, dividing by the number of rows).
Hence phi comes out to -1.1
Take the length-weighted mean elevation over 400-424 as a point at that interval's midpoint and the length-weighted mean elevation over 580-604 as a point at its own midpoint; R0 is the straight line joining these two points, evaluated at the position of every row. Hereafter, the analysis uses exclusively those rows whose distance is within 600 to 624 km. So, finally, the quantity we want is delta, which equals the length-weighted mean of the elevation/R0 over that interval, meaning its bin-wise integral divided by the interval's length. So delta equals 1.04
